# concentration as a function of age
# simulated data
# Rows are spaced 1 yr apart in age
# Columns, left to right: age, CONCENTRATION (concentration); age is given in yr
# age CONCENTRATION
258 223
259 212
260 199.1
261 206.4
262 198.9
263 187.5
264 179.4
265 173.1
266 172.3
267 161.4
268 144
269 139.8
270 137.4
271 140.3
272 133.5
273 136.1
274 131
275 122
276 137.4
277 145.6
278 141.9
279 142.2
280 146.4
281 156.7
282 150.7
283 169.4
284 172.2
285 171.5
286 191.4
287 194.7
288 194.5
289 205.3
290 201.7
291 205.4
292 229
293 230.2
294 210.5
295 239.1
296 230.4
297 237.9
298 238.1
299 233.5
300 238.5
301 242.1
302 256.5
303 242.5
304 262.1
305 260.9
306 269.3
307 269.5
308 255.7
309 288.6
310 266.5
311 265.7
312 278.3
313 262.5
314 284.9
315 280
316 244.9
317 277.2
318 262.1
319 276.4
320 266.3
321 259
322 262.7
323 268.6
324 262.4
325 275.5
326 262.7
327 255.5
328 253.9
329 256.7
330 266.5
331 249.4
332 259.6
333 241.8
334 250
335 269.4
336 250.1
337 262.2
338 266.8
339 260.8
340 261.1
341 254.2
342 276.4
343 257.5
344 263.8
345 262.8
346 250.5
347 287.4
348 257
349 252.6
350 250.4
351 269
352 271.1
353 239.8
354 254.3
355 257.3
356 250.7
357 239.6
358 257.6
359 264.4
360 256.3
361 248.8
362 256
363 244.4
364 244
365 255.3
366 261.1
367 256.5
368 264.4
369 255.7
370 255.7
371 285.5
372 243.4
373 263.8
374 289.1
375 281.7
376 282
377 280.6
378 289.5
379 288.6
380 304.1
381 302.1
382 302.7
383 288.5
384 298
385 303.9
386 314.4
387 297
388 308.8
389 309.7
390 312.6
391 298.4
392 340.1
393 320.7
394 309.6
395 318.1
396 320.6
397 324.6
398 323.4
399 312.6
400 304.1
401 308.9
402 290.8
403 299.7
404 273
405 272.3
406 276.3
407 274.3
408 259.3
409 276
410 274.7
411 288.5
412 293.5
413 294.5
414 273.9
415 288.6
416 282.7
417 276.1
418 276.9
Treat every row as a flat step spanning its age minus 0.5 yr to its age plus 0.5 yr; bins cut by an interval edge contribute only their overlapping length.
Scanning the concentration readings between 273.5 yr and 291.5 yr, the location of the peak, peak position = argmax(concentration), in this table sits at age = 291 yr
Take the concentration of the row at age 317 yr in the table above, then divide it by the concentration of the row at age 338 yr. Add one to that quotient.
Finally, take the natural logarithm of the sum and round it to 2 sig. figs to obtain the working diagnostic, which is 0.71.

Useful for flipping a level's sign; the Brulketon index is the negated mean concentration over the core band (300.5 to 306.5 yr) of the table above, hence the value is -256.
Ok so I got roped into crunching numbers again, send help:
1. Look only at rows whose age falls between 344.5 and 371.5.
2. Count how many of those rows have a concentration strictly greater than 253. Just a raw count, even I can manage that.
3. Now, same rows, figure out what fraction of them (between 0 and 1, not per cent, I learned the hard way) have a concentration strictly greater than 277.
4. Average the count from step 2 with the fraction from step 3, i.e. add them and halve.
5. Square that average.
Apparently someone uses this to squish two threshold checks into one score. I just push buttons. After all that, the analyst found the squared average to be 82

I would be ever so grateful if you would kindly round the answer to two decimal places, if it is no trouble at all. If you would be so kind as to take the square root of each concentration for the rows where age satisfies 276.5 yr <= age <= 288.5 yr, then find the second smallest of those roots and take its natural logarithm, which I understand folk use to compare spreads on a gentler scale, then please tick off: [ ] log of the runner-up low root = 2.48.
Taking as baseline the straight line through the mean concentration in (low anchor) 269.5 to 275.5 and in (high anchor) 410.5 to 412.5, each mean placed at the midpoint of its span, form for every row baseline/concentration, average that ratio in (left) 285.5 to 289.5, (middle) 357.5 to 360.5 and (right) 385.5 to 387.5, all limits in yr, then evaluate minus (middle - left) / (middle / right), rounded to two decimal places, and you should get -0.12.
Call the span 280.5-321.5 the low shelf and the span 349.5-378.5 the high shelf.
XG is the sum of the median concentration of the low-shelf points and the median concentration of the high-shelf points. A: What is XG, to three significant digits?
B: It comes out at 499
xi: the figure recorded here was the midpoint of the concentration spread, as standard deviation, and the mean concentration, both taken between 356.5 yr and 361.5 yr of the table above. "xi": 131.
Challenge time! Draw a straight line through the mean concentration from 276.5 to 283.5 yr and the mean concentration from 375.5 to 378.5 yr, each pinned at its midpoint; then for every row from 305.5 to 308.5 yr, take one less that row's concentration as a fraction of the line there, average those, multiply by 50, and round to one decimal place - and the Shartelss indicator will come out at -20.6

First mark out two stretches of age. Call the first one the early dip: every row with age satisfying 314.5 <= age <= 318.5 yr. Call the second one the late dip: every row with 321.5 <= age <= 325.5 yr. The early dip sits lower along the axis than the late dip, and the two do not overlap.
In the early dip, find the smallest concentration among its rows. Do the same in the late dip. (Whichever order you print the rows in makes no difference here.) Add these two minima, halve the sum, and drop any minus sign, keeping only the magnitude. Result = 254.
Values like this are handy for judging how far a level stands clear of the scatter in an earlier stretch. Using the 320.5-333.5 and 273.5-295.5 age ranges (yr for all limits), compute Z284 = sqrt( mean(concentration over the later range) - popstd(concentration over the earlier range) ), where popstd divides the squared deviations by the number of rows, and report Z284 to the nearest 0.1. 15.0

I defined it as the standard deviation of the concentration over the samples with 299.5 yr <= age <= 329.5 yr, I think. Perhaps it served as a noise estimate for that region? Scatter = 12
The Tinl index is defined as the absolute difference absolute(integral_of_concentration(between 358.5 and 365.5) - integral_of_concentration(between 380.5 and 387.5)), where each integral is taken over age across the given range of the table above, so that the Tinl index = 337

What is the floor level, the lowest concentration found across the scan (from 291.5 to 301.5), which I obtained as 210.5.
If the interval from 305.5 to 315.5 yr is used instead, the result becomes 255.7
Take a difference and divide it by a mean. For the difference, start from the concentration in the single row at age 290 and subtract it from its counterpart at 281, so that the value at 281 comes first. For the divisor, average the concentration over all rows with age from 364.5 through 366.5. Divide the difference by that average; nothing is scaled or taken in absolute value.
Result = -0.17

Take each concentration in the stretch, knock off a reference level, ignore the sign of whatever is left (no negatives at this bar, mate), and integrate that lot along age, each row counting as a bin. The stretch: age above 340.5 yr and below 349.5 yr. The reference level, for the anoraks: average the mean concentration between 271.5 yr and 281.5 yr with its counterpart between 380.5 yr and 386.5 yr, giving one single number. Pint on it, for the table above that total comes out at 378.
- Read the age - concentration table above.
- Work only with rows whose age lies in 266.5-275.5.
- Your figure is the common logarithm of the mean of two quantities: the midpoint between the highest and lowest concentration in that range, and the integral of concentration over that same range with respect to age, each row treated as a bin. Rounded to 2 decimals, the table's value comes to 2.84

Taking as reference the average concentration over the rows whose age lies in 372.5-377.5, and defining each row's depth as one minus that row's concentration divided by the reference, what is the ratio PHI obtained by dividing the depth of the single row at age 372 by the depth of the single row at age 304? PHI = 2.1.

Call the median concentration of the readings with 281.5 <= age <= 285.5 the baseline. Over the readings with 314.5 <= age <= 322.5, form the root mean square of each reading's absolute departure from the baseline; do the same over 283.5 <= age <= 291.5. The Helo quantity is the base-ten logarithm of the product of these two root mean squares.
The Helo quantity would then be 3.4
